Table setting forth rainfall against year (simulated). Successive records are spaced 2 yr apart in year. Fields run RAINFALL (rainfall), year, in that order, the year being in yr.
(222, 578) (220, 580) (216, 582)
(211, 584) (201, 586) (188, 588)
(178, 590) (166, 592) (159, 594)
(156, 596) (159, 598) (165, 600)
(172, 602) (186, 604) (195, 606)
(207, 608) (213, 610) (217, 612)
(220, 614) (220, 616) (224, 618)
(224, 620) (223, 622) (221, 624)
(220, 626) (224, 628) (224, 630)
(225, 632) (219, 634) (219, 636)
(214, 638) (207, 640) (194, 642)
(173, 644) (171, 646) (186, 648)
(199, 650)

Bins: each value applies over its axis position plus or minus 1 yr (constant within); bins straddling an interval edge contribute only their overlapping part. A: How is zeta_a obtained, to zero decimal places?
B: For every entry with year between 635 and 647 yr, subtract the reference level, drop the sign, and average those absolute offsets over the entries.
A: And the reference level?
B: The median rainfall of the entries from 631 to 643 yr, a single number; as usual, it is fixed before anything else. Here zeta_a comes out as 21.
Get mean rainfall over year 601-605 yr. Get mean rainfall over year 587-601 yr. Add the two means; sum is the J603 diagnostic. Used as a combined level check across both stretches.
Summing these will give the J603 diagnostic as 346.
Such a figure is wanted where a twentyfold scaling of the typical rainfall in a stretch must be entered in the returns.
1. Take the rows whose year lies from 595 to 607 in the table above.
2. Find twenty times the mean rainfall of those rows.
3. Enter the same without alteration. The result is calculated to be 3443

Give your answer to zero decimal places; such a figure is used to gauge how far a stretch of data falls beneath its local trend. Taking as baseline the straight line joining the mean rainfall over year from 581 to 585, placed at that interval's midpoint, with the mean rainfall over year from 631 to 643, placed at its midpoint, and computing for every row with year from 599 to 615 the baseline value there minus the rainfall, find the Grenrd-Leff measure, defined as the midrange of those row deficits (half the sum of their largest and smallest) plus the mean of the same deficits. 37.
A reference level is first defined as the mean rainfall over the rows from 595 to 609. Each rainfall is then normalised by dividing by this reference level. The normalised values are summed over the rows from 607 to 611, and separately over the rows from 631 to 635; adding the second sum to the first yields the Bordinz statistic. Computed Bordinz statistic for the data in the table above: 4.9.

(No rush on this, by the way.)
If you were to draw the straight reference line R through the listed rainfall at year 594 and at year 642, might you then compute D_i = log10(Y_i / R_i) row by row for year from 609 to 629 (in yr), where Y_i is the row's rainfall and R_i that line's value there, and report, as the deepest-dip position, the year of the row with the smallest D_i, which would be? 626 yr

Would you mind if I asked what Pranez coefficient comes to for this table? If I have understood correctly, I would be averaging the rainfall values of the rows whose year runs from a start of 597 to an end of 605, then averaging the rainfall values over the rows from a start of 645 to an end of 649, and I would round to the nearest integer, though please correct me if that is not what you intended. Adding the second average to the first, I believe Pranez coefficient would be 349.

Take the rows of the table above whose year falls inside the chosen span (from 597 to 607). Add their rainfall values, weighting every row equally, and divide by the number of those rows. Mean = 175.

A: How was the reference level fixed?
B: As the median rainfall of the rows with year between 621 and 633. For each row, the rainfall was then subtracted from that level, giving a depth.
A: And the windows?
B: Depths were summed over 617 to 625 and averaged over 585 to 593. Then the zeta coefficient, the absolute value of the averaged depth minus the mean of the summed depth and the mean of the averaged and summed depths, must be 29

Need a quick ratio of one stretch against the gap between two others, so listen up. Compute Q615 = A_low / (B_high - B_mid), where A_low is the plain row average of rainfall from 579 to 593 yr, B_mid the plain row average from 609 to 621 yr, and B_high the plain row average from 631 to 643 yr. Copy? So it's -30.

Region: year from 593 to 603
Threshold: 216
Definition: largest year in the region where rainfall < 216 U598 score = 602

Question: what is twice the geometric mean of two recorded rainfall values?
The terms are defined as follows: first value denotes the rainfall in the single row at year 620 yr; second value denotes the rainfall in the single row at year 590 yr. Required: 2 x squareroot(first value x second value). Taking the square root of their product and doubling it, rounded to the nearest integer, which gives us 399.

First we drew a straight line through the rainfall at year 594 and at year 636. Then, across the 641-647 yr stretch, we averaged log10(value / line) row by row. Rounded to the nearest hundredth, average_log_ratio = -0.11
